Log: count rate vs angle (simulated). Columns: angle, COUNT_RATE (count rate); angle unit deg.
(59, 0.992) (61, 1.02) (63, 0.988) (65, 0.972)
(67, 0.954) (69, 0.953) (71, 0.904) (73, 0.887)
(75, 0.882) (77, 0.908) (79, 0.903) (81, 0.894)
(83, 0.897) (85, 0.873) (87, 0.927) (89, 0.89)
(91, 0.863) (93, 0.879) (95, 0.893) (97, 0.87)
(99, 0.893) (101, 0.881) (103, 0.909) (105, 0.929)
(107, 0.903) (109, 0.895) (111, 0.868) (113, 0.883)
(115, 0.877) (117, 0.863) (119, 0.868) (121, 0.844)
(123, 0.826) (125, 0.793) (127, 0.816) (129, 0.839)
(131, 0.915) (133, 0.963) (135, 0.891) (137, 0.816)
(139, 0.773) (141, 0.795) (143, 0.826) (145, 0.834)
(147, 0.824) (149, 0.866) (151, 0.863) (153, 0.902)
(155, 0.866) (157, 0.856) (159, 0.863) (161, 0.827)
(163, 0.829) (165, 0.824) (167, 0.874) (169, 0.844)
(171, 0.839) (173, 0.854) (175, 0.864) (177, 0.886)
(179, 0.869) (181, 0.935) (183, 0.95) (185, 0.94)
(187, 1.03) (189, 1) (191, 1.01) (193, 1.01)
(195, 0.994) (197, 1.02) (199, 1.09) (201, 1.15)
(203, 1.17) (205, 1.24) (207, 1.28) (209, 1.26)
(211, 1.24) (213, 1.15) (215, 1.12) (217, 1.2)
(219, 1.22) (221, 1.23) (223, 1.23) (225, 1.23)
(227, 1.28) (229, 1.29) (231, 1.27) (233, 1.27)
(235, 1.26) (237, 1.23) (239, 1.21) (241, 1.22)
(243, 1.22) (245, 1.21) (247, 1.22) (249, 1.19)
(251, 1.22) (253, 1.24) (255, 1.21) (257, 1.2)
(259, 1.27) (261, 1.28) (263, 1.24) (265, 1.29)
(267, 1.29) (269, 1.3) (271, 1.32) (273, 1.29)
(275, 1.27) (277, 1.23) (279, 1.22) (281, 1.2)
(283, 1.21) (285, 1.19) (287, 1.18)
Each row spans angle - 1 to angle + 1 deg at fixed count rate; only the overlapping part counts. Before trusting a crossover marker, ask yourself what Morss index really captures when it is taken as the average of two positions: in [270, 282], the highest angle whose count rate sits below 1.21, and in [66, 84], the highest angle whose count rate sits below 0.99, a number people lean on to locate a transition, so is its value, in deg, 182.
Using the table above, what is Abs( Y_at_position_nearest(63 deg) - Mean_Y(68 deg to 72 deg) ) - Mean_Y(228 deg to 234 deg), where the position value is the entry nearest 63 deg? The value -1.22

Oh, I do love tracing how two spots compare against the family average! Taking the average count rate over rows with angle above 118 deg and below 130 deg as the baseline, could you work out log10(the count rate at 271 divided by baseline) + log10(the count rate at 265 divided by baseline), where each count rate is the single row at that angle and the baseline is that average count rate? 0.39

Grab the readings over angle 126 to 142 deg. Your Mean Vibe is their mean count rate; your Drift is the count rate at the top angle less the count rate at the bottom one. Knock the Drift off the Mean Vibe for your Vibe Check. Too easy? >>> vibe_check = 0.872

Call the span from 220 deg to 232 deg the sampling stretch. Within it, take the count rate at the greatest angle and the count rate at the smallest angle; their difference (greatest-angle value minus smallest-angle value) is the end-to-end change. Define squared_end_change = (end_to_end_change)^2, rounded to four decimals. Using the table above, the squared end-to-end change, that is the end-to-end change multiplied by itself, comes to 0.0016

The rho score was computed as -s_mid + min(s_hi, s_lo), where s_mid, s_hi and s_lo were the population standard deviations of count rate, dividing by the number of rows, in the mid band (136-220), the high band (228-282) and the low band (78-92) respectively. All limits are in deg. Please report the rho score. -0.13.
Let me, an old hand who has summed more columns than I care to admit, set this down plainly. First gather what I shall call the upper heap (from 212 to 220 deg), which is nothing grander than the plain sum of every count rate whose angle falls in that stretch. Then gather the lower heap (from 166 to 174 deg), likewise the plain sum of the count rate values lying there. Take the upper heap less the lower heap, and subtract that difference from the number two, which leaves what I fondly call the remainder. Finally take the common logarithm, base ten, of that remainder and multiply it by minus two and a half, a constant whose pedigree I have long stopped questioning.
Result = 0.4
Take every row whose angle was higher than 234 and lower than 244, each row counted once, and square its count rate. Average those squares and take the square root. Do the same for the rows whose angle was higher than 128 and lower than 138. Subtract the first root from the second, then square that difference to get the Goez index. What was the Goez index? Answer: 0.117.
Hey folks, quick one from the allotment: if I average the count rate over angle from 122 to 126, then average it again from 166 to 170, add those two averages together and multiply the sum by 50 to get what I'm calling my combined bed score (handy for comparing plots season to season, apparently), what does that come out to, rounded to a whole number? 83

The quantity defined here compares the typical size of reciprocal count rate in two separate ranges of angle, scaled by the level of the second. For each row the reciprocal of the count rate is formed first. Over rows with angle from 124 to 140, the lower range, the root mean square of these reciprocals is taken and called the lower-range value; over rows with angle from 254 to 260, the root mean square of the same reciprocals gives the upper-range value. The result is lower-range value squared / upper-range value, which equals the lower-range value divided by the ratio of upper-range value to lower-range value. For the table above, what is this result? 1.72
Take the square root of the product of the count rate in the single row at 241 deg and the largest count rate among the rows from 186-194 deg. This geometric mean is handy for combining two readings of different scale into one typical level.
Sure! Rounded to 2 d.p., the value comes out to 1.12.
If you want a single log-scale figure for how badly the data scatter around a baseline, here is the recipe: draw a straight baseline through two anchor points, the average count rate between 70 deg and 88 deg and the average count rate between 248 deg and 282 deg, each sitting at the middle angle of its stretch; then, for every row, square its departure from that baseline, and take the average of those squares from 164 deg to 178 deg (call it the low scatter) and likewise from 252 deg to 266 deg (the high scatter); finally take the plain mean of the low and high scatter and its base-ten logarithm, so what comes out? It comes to -1.62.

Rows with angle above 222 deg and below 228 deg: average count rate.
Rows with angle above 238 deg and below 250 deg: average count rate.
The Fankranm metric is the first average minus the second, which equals 0.035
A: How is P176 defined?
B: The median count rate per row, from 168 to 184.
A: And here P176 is 0.87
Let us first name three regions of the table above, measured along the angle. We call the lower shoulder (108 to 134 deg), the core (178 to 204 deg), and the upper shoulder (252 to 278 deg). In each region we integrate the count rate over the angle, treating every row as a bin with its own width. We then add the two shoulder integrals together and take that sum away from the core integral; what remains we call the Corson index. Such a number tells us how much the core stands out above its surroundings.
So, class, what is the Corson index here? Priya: -29.0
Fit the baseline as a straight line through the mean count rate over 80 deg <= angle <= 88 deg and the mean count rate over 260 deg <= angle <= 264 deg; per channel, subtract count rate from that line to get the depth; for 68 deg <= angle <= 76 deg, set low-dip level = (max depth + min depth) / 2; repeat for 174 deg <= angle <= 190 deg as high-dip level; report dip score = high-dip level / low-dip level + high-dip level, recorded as -3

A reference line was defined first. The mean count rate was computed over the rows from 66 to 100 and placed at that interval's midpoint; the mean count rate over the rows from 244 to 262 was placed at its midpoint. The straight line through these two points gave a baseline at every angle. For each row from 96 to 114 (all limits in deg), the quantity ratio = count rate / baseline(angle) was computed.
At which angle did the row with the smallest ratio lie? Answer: 111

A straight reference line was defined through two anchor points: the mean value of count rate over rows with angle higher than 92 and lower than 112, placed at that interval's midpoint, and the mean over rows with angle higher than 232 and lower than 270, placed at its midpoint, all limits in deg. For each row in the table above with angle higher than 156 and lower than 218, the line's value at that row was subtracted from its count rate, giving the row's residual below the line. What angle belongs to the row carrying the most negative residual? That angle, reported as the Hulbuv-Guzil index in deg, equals 165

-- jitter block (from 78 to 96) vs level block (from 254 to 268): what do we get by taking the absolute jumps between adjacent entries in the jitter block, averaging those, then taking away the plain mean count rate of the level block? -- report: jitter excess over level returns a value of -1.23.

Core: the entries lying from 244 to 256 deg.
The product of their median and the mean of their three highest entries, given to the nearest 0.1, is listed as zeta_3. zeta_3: 1.5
